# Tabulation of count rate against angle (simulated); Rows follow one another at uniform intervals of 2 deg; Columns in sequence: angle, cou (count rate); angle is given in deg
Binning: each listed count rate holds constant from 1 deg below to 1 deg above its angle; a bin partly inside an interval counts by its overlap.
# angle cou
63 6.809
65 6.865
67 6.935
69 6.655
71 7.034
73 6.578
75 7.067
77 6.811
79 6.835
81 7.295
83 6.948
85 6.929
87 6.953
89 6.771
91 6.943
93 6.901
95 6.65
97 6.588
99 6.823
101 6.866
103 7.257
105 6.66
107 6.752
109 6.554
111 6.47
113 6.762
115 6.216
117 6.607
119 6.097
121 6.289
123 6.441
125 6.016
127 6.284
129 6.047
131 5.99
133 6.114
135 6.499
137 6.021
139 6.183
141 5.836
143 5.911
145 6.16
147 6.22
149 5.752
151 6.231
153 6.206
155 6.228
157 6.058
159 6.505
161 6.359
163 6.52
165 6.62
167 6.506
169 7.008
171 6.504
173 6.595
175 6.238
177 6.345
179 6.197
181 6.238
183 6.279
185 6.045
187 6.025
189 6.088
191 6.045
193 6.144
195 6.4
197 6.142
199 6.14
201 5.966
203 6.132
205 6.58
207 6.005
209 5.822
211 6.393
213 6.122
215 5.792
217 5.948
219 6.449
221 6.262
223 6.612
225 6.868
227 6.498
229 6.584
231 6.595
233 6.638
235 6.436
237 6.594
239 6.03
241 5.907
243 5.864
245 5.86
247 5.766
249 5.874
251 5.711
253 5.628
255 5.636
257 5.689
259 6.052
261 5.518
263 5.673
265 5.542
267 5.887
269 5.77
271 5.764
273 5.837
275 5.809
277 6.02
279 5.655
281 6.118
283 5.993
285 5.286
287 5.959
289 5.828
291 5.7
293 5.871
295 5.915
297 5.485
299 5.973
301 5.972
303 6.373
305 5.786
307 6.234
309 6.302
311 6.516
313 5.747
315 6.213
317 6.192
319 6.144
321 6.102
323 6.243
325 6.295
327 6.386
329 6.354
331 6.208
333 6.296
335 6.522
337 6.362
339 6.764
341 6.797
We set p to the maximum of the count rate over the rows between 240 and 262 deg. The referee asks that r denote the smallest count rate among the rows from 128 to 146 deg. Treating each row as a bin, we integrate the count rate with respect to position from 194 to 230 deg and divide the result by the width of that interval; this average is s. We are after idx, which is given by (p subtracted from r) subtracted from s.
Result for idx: 6.5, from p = 6.052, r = 5.836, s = 6.26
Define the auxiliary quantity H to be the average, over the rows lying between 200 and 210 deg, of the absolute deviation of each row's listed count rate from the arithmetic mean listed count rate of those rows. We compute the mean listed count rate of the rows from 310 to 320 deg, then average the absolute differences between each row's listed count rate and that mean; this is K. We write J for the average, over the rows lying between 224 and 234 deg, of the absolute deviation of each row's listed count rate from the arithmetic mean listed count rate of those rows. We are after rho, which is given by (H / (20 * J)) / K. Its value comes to 0.63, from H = 0.20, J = 0.09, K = 0.174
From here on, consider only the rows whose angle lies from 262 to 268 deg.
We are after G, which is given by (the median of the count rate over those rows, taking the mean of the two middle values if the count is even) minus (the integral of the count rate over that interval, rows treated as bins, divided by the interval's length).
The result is -0.03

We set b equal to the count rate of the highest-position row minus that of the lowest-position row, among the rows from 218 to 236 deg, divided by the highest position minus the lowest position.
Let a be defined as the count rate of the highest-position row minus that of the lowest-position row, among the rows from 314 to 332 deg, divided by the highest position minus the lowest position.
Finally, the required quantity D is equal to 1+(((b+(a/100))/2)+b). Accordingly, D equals 1.00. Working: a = 0.00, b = -0.001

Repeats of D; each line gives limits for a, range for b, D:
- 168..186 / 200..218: 1.00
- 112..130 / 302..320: 0.98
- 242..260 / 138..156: 1.00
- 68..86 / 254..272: 1.01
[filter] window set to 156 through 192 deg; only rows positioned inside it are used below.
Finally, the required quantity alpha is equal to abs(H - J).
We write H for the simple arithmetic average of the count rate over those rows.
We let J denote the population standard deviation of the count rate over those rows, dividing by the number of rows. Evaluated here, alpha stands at 6.1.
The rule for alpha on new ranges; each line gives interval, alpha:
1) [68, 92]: 6.7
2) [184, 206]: 6.0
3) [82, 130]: 6.3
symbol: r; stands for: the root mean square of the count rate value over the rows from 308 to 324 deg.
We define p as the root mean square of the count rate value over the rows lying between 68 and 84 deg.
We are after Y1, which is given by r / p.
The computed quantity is 0.90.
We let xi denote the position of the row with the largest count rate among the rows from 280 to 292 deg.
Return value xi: 281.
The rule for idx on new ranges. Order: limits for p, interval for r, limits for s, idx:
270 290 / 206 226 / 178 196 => 6.5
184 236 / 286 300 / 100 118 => 8.1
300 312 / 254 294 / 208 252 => 7.4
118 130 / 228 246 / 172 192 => 6.8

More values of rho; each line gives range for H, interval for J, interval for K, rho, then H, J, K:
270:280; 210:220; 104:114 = 0.19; 0.09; 0.22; 0.102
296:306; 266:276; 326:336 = 3.59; 0.23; 0.04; 0.081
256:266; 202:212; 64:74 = 0.19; 0.14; 0.24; 0.158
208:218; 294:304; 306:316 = 0.27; 0.19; 0.19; 0.182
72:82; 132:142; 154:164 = 0.41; 0.21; 0.17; 0.153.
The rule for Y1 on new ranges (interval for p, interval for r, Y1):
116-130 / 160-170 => 1.06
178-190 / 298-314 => 1.00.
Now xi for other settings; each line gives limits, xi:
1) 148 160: 159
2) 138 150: 147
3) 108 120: 113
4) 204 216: 205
